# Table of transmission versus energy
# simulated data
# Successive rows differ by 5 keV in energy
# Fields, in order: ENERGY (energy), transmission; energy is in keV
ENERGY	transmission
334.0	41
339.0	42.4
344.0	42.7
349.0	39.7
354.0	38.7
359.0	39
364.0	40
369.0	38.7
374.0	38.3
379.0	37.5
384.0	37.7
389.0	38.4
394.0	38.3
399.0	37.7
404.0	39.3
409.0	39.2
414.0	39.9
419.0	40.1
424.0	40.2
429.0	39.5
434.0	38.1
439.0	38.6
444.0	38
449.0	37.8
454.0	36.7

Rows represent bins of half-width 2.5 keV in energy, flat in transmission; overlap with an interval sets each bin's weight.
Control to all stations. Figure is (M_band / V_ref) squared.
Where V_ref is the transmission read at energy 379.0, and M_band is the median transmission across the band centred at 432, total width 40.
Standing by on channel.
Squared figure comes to 1.08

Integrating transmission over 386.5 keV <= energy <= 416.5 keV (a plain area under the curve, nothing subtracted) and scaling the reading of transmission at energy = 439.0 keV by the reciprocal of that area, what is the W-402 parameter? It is 0.033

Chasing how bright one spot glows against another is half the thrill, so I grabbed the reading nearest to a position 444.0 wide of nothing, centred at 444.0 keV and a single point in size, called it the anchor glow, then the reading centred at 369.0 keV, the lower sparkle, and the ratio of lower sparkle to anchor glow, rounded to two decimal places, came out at 1.02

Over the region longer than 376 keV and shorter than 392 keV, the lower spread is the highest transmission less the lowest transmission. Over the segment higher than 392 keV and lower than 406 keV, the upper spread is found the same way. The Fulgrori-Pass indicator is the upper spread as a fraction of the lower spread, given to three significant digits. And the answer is 1.78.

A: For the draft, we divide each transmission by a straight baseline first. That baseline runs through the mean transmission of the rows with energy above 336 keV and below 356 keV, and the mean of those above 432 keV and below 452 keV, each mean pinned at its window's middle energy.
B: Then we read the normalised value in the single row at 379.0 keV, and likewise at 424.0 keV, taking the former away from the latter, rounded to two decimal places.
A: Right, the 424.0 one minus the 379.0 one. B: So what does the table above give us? 0.10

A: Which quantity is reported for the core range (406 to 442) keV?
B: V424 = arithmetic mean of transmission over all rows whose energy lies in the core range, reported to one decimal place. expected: 39.4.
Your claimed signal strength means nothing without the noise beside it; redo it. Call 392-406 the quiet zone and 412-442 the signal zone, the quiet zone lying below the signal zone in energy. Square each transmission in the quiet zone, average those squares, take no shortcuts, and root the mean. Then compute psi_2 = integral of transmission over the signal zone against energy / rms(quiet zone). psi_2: 31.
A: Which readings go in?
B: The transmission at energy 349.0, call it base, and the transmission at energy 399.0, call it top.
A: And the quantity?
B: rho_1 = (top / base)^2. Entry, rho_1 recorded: 0.90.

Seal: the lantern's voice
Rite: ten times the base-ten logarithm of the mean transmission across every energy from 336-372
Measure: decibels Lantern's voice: 16.0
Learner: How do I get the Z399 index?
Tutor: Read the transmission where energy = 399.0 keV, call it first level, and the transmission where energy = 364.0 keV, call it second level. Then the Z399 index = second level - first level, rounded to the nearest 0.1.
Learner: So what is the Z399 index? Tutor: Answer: 2.3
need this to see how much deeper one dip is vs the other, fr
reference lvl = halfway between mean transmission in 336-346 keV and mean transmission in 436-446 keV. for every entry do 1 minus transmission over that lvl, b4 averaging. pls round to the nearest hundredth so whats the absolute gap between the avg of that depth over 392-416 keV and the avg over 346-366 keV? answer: 0.01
